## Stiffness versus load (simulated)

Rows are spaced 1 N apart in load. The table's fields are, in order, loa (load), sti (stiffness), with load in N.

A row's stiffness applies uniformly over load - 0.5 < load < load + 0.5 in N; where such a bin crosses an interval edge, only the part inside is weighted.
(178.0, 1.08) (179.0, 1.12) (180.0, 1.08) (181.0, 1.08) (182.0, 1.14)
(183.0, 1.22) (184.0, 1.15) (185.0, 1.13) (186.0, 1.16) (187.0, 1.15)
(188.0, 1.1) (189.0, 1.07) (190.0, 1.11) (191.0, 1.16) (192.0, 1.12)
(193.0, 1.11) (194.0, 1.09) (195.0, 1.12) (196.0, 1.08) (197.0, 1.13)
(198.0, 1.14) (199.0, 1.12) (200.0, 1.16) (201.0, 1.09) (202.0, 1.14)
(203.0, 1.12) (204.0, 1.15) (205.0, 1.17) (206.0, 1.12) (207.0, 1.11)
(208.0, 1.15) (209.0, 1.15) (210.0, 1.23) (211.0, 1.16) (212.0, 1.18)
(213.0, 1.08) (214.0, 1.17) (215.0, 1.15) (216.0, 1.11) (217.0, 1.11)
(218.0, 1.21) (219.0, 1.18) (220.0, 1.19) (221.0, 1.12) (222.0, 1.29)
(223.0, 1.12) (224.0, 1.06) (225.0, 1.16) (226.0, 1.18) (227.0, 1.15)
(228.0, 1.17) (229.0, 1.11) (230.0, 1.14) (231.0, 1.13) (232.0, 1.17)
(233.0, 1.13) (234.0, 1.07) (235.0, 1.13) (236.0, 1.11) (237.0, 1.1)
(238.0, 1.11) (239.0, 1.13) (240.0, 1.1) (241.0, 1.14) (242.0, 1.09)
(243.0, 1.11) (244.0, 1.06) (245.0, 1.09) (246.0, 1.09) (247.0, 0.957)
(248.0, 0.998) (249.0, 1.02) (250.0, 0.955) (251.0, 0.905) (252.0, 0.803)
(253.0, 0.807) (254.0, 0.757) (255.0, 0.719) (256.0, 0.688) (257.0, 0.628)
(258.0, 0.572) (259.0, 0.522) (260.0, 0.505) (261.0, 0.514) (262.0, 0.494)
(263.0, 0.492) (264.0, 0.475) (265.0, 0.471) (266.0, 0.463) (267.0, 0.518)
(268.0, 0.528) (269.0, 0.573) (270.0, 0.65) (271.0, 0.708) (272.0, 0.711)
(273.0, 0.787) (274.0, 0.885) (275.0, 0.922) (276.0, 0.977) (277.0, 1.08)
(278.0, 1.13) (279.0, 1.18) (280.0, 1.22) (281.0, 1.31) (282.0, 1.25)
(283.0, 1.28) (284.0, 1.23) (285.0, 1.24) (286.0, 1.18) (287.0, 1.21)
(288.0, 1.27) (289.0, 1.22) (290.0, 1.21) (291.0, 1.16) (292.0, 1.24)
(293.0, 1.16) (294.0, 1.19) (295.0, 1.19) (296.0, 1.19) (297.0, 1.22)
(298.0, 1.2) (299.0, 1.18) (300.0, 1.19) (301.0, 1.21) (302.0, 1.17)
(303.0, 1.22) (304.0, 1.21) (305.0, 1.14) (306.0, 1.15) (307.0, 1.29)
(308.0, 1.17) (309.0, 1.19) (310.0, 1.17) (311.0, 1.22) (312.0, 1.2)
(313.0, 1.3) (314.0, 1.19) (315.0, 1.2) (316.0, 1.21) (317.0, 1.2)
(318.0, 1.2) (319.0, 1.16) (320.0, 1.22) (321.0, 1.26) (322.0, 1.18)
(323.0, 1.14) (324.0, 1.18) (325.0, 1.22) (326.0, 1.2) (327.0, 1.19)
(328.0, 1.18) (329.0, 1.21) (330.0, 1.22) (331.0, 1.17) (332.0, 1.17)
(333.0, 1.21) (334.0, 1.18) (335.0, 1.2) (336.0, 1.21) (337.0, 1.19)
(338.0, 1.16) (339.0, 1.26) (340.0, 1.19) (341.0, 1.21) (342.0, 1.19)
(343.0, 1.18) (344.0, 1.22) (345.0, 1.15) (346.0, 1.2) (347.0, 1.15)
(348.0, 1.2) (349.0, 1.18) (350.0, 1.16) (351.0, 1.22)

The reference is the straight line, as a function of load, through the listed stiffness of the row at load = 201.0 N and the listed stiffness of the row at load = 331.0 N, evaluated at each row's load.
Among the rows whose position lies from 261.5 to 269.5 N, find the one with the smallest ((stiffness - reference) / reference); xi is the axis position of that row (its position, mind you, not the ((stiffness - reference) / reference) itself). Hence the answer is 266.0 N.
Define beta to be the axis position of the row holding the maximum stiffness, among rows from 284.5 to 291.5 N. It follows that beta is 288.0 N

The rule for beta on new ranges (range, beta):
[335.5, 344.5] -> 339.0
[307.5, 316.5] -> 313.0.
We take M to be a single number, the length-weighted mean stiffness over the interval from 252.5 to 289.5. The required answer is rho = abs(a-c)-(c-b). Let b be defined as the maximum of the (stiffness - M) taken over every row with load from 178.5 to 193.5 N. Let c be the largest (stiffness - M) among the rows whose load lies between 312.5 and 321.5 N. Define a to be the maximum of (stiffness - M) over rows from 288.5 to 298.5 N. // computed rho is -0.02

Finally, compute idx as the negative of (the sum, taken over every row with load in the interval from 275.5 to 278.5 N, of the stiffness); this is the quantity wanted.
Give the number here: -3.19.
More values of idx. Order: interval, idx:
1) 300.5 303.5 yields -3.60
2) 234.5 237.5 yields -3.34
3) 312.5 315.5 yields -3.69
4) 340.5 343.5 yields -3.58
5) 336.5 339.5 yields -3.61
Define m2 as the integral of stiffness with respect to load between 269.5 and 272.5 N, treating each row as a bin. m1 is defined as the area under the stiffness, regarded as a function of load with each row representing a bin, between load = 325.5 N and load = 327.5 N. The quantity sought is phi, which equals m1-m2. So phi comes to 0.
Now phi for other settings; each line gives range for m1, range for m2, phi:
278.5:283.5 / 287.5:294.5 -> -2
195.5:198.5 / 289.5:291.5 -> 1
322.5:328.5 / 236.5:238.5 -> 5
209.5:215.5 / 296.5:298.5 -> 5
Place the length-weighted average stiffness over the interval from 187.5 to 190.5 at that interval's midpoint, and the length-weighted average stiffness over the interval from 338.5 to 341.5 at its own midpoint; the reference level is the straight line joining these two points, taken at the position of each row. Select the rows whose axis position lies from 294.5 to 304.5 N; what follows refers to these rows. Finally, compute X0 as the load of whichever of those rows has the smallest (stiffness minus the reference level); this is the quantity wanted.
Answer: 302.0 N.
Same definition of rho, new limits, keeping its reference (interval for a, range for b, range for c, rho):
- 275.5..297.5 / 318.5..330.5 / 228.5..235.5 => 0.23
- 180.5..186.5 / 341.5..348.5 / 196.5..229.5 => 0.00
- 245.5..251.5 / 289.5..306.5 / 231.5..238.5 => 0.15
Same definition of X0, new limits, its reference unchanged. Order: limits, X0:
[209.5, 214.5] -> 213.0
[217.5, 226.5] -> 224.0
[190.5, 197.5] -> 196.0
